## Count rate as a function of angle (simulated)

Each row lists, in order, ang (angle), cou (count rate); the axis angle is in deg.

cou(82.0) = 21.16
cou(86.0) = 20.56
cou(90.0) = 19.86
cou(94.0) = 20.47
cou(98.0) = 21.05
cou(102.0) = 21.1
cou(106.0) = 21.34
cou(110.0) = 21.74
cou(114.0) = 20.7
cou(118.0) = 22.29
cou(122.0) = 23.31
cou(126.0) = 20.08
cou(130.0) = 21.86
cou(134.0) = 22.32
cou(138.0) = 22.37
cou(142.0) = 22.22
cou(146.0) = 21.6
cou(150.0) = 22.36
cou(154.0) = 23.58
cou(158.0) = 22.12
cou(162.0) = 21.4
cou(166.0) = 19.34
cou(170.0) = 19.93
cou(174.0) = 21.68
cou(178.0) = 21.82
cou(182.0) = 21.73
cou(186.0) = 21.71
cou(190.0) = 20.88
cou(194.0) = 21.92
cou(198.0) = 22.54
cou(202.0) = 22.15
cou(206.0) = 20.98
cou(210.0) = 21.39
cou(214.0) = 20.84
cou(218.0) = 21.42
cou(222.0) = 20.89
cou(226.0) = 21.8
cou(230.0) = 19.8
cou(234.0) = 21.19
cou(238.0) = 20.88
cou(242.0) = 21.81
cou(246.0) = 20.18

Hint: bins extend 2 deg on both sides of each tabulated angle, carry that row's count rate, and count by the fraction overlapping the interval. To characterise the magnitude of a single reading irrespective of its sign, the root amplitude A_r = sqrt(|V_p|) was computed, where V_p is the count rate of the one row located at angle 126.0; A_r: 4.48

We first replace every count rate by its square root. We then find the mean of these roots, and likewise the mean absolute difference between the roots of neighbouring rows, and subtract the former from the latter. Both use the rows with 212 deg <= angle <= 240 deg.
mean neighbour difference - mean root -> -4.48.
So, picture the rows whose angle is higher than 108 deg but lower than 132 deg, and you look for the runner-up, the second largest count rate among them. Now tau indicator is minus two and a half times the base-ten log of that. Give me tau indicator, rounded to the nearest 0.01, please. -3.37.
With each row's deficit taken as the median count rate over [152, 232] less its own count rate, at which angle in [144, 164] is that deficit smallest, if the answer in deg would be 154.0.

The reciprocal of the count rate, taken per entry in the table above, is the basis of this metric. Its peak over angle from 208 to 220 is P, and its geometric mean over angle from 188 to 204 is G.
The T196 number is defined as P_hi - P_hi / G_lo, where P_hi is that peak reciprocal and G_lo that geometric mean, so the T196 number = -1.00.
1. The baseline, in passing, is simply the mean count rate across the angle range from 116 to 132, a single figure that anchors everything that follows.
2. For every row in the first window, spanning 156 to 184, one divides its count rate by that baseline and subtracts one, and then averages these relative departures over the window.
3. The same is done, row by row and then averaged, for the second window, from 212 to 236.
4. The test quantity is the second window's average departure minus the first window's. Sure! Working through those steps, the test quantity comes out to -0.01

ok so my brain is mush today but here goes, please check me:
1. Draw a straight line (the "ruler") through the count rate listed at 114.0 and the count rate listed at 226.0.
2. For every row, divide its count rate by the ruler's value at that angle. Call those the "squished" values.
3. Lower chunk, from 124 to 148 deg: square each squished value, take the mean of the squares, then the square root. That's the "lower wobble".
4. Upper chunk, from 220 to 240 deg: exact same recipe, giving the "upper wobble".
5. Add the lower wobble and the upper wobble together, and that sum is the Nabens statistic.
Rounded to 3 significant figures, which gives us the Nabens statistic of 2.00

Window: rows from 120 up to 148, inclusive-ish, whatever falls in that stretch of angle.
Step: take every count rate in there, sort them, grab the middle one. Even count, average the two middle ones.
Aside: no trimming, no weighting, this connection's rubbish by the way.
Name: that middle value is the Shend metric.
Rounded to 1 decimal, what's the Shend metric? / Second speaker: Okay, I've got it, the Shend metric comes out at 22.2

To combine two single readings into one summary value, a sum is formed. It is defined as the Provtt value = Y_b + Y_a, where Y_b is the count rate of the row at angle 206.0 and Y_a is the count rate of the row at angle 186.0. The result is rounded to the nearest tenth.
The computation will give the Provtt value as 42.7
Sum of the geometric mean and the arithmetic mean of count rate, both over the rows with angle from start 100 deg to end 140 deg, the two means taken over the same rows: 43.4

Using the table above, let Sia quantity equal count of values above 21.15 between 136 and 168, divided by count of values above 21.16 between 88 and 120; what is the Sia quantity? 2.33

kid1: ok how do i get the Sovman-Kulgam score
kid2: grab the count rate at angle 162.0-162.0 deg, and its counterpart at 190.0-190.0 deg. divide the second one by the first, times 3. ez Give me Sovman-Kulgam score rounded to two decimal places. 2.93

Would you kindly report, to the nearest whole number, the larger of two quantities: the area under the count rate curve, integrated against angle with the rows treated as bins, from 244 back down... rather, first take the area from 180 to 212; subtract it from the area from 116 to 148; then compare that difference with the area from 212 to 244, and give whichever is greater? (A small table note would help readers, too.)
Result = 675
